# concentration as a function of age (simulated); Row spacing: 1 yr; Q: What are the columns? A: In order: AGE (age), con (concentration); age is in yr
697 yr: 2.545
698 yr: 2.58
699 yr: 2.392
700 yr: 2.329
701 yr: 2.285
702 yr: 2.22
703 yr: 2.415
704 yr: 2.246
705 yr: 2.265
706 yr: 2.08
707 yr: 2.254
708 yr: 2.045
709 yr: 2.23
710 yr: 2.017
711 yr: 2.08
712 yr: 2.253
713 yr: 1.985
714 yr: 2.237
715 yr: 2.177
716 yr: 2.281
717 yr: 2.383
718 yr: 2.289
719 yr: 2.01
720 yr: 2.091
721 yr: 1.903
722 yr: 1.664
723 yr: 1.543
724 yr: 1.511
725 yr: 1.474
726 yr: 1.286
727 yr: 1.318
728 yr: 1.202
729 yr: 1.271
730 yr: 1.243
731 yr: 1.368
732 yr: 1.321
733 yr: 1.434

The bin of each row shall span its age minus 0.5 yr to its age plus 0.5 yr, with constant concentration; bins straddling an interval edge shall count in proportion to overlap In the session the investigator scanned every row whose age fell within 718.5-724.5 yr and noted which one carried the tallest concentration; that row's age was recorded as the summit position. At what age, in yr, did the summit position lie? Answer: 720 yr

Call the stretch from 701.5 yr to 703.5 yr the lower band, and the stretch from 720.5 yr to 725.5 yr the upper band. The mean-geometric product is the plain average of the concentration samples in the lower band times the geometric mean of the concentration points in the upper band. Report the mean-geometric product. 3.74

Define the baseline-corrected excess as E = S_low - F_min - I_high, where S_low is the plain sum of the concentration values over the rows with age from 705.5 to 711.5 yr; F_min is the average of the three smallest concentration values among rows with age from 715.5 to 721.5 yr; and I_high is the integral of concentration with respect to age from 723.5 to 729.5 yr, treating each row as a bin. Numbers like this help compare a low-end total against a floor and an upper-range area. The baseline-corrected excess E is 2.6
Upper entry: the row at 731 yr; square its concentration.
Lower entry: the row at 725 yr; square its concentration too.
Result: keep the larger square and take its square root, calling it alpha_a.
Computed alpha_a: 1.47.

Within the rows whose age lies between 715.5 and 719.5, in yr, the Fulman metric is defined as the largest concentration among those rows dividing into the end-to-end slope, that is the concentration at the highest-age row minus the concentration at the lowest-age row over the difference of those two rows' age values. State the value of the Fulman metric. -0.038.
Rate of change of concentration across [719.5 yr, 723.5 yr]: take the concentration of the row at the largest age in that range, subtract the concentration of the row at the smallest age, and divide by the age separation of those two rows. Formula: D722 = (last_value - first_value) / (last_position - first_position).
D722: -0.18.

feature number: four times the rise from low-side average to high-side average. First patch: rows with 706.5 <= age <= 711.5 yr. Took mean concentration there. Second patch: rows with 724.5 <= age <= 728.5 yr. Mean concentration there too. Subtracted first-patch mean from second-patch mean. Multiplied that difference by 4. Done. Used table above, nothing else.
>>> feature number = -3.22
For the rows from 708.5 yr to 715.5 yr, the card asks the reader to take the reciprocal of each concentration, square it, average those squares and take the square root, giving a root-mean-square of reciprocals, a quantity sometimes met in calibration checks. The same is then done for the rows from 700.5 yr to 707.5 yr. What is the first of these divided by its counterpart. 1.1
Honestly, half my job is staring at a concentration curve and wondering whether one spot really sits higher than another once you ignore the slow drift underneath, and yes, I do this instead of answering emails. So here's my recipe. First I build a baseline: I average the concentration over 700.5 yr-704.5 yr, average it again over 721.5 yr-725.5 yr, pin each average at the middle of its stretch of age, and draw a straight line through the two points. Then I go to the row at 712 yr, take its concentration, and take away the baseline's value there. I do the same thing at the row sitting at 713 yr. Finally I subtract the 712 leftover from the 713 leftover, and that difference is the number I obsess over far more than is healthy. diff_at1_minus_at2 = -0.23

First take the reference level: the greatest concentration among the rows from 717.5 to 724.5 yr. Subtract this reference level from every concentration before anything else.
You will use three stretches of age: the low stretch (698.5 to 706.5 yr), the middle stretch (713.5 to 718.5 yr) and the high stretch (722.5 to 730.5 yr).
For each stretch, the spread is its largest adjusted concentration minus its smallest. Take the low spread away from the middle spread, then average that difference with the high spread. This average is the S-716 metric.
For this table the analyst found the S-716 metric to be 0.106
